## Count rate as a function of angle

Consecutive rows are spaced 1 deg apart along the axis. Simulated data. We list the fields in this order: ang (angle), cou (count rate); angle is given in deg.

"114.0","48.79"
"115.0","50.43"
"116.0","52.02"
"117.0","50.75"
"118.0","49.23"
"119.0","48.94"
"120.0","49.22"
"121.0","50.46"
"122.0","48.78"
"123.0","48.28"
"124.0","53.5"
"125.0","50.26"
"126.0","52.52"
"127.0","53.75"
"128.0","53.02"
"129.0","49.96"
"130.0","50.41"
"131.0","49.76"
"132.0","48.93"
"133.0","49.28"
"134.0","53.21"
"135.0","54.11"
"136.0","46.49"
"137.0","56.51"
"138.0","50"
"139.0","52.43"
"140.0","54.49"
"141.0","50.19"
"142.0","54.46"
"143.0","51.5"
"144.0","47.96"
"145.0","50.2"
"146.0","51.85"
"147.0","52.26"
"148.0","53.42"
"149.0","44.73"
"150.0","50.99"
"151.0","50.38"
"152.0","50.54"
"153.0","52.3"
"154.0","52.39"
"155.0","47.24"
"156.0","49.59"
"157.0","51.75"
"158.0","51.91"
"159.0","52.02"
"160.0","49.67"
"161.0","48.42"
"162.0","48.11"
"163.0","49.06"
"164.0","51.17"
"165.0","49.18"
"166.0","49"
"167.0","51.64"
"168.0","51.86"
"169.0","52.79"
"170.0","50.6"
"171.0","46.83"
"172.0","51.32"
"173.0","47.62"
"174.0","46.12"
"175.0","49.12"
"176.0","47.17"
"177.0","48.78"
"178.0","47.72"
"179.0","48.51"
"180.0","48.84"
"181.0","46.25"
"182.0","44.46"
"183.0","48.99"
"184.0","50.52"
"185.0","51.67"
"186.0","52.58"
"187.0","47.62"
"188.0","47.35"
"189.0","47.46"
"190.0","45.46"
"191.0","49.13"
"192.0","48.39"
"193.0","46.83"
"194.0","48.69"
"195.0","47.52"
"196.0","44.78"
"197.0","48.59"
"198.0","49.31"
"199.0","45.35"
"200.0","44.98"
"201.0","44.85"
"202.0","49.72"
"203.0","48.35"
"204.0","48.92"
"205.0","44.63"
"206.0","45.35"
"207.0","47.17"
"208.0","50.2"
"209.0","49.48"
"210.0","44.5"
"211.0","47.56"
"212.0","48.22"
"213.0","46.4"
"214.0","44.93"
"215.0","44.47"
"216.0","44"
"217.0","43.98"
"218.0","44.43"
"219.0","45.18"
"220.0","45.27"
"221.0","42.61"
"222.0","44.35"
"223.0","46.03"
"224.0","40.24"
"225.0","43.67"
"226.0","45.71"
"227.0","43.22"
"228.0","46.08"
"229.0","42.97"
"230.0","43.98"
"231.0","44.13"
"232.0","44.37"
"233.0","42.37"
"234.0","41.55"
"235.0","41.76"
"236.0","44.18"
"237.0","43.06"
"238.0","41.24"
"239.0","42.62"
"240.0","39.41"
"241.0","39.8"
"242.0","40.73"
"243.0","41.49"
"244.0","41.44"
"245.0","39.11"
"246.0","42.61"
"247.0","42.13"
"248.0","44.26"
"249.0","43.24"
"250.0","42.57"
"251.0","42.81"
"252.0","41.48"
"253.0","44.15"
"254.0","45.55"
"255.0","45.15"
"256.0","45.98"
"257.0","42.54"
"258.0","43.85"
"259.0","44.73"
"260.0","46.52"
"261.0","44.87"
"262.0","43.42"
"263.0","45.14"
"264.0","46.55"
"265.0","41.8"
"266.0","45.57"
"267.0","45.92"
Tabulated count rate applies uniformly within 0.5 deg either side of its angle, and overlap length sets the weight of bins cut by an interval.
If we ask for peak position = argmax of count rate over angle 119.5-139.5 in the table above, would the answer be 137.0 deg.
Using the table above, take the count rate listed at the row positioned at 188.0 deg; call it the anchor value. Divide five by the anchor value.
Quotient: 0.106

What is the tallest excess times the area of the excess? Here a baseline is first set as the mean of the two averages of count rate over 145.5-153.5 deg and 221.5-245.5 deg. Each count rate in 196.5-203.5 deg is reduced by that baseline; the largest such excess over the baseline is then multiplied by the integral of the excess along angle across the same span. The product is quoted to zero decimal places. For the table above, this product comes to 12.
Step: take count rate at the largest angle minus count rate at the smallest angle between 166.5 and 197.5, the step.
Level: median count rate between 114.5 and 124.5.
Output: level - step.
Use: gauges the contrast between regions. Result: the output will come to 53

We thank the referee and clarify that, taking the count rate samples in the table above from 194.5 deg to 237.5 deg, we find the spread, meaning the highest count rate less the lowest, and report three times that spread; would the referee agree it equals 30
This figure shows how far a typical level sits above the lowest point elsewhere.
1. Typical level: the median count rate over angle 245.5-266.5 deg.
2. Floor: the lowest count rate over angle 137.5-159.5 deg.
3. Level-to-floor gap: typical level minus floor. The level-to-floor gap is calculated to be -1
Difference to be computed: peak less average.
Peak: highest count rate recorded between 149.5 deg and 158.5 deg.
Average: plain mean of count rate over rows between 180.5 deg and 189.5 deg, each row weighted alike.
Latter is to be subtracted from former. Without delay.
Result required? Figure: 3.8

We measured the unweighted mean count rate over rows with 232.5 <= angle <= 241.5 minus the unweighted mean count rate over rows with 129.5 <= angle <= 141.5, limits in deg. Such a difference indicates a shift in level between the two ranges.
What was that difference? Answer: -10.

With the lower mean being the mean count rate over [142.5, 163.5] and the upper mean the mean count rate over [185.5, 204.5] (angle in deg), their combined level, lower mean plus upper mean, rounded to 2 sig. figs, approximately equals 98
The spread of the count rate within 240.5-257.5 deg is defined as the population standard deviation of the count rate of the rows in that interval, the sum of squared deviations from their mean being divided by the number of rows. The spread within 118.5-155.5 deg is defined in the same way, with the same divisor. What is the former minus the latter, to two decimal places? -0.56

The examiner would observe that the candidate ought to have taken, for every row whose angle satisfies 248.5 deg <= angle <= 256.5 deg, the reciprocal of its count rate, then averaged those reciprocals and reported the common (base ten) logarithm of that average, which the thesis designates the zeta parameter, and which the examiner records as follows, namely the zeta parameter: -1.64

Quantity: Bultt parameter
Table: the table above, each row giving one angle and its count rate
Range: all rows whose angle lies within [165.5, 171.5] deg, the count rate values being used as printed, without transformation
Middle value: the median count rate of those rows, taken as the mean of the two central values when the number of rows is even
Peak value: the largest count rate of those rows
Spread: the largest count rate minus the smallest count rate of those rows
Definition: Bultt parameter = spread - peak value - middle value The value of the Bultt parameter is -98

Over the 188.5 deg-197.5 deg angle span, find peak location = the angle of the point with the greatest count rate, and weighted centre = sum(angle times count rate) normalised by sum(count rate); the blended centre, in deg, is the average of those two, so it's 192.0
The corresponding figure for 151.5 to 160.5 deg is 155.0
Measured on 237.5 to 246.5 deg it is 240.5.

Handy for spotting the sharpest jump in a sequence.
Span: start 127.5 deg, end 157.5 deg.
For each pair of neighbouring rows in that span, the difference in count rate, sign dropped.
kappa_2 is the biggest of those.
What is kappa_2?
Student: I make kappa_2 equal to 10.0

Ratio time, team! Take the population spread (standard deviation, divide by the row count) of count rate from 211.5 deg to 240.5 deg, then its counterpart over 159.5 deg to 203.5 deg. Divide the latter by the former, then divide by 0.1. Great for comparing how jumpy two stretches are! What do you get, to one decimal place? 11.2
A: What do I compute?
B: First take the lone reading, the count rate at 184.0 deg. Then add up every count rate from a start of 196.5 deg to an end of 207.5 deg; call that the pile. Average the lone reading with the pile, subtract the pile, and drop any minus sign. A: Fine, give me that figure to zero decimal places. 233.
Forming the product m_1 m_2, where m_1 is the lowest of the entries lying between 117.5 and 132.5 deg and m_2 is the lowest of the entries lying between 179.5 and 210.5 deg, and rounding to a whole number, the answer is 2147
